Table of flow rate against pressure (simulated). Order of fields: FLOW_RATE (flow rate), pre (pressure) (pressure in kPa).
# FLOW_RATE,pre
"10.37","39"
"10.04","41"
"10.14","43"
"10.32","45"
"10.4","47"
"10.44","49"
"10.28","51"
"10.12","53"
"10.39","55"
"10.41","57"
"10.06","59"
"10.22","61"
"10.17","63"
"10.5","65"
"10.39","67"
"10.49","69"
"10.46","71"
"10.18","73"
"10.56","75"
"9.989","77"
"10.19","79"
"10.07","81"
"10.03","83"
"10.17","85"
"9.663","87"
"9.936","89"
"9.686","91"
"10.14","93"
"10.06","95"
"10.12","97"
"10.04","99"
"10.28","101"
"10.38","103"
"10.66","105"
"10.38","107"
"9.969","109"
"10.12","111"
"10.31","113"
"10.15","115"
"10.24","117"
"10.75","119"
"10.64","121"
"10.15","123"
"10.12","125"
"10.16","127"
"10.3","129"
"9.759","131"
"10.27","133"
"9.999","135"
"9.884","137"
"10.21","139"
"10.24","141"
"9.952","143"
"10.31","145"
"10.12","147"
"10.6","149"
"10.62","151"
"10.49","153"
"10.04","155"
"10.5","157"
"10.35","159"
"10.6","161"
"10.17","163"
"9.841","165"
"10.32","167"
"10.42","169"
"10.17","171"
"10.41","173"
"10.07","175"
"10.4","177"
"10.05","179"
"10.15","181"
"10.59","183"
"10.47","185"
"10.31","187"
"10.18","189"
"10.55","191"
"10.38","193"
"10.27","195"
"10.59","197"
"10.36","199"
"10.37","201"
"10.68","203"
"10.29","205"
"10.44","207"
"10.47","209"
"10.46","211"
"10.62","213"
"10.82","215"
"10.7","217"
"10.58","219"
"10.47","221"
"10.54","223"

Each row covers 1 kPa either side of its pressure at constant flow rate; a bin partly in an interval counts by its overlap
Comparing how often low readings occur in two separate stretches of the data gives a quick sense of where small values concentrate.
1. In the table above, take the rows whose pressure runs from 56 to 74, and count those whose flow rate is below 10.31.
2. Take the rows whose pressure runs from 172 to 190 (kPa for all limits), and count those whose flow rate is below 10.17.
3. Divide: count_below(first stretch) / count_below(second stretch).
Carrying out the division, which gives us 1.33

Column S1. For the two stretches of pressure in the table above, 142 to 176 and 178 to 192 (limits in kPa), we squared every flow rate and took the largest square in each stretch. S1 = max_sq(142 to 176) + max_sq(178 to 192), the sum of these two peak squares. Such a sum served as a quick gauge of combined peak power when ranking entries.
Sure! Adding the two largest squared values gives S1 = 225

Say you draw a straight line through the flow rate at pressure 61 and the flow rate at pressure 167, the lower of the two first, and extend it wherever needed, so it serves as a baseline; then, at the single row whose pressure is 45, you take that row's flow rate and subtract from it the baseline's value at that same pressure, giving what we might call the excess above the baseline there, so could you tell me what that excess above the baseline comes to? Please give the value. 0.12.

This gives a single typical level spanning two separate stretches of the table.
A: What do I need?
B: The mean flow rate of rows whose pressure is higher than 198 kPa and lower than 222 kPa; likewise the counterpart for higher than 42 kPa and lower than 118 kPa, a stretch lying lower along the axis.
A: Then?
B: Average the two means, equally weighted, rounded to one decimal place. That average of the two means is 10.4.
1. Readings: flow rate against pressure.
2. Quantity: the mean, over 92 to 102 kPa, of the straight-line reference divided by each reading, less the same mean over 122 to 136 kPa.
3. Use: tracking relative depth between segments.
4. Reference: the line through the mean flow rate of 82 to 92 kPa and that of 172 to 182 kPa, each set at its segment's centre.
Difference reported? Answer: -0.013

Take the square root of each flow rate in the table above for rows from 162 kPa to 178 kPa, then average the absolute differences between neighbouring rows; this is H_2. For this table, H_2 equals 0.046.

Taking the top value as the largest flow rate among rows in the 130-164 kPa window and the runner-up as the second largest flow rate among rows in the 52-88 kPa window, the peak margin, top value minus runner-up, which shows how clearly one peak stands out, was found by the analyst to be 0.12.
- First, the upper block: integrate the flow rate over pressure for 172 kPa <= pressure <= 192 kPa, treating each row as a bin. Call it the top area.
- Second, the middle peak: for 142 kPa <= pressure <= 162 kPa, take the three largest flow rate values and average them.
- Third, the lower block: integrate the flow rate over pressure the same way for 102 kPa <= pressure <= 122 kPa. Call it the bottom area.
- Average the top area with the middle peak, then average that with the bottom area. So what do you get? 158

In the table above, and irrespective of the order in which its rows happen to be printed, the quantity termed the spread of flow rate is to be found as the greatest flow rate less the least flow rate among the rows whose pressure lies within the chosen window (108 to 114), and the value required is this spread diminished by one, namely -0.66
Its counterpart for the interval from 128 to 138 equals -0.46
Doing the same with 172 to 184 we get -0.46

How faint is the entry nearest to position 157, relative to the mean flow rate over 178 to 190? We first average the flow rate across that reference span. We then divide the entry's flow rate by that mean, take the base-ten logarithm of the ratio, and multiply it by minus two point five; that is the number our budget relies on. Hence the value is -0.022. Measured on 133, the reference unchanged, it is 0.002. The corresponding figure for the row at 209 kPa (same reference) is -0.019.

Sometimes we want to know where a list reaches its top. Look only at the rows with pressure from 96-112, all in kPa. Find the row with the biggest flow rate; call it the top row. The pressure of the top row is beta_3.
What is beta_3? 105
